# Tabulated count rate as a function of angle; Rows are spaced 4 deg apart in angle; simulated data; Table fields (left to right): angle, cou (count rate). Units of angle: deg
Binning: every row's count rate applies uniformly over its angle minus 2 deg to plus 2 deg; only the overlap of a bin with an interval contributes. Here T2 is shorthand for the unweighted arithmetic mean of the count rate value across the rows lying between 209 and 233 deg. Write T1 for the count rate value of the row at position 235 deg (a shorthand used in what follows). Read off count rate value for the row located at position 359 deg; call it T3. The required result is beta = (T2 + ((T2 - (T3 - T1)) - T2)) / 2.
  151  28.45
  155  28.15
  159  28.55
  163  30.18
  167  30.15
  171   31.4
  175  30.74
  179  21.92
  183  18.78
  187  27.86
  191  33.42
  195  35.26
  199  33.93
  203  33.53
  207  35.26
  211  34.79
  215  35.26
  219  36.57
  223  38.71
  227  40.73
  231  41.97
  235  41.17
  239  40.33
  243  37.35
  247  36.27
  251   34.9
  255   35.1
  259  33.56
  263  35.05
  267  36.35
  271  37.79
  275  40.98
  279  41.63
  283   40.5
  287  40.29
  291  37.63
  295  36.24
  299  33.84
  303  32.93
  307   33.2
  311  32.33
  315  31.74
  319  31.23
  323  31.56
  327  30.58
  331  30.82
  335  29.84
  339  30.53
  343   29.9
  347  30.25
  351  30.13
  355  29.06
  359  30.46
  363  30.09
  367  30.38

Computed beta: 24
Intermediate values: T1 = 41.17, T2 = 38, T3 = 30.46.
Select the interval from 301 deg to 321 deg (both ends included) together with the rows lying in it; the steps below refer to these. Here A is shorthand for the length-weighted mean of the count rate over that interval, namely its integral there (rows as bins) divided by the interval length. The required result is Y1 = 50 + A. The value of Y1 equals 82.3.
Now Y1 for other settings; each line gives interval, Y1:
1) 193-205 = 84.2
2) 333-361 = 80.0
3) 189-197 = 84.3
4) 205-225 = 86.1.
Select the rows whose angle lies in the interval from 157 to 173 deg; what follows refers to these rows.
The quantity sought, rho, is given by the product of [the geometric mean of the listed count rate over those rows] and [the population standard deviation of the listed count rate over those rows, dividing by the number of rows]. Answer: 30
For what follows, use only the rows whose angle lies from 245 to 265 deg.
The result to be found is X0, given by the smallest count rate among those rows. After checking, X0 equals 33.56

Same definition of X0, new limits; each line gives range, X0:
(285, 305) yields 32.93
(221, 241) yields 38.71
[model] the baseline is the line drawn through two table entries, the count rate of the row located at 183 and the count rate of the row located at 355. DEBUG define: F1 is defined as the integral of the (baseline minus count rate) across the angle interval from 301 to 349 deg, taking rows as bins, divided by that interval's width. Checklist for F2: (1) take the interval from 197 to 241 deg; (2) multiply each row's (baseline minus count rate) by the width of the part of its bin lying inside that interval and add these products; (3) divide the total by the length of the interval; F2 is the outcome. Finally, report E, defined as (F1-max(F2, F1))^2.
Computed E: 0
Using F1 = -4.0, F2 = -17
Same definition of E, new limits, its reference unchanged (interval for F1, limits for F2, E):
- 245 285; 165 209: 6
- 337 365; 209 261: 0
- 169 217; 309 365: 81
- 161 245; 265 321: 9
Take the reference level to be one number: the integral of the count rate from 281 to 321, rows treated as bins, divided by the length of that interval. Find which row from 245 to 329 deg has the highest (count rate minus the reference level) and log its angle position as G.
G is 279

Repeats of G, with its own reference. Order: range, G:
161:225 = 223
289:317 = 291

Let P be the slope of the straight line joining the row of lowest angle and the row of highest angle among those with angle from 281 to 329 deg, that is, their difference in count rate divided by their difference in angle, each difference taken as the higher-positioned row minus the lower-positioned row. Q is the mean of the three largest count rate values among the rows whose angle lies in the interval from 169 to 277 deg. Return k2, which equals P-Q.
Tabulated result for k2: -41.6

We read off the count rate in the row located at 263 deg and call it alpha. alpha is 35.05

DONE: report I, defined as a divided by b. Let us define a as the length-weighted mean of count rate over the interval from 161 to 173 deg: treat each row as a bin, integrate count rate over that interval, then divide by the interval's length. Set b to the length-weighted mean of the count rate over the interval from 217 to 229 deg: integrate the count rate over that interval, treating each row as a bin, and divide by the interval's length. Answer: 0.8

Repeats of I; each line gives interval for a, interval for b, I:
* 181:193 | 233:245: 0.7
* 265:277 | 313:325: 1.2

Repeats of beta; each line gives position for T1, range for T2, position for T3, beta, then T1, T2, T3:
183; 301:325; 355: 11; 18.78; 32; 29.06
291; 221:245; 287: 19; 37.63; 40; 40.29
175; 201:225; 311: 17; 30.74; 36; 32.33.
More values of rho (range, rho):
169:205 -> 158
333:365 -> 13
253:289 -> 108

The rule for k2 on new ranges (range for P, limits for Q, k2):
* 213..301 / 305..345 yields -32.4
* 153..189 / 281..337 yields -39.5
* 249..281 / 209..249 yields -41.0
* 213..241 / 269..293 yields -40.8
